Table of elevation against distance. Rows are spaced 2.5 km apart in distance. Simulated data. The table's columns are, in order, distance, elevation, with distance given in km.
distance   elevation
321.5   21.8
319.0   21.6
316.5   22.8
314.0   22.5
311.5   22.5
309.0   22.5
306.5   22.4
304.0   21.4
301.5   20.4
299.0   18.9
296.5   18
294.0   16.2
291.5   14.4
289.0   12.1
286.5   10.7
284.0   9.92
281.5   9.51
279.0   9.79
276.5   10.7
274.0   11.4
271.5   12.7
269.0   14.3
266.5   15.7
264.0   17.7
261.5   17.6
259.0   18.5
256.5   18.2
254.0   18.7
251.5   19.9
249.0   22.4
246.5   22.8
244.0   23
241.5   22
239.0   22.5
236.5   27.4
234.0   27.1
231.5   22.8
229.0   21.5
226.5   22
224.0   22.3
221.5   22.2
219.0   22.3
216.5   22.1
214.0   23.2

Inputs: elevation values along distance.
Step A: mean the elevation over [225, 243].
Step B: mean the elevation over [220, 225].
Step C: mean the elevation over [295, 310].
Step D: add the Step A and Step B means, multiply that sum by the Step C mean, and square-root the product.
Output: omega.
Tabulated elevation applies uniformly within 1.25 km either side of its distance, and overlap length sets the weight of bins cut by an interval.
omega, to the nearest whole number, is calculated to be 31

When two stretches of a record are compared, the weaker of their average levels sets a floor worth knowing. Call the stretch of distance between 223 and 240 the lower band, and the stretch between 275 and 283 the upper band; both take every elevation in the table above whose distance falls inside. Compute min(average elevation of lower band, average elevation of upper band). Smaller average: 10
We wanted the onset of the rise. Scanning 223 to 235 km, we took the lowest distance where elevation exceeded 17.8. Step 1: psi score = 224.0 km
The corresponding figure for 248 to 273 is 249.0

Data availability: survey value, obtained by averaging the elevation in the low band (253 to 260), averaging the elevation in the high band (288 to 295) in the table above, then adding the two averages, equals 32.7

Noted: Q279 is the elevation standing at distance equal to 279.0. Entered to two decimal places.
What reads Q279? 9.79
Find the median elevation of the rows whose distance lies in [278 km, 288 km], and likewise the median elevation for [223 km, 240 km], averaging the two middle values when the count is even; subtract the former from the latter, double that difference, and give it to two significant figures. 25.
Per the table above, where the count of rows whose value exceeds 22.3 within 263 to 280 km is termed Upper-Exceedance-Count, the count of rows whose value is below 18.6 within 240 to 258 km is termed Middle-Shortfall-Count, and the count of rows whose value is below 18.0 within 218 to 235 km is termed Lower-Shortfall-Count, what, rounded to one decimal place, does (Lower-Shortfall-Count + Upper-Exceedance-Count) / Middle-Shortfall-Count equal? 0.0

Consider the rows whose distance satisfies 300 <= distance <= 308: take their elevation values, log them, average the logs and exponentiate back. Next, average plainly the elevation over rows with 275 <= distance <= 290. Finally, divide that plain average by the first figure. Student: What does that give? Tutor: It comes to 0.49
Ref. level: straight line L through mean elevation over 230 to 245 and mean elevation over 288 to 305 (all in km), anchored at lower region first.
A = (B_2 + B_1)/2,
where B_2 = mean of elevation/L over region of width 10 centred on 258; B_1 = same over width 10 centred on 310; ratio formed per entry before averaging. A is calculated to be 1.13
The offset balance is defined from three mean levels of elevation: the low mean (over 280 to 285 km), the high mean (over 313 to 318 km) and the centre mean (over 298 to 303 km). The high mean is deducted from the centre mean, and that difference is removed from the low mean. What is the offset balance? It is 13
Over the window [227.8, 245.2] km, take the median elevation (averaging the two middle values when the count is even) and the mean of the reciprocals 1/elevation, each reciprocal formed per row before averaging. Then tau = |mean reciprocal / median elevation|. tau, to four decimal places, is 0.0019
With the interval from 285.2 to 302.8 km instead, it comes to 0.0041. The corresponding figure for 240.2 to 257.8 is 0.0022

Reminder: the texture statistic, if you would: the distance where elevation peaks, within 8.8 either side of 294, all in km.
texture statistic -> 301.5 km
